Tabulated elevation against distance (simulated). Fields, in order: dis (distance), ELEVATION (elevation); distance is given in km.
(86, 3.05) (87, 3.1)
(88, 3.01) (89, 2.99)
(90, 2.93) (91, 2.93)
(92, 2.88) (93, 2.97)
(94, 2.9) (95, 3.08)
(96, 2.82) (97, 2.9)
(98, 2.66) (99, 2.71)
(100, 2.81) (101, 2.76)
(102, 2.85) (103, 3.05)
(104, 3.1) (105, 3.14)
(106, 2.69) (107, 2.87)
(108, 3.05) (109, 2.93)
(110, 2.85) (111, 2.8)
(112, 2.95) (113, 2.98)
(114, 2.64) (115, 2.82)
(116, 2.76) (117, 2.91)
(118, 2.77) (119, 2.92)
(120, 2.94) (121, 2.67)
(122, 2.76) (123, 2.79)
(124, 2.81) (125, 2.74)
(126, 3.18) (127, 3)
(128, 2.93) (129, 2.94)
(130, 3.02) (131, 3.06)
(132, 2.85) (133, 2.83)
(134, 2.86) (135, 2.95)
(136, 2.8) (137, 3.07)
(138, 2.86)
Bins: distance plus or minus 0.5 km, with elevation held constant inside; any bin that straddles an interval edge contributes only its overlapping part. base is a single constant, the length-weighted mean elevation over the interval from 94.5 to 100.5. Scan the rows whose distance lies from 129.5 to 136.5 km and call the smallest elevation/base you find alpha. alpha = 0.989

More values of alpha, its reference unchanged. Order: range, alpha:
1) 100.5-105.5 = 0.975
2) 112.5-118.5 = 0.933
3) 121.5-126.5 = 0.968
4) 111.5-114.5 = 0.933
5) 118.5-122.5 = 0.943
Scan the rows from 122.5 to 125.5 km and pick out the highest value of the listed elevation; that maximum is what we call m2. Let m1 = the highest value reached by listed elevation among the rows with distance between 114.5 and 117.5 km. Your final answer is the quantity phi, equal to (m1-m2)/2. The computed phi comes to 0.05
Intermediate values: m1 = 2.91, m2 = 2.81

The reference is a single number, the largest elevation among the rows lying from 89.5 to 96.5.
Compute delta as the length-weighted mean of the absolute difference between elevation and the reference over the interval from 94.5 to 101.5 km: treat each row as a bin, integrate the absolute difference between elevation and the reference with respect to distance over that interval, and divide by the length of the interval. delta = 0.26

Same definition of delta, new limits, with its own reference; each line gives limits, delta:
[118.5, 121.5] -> 0.24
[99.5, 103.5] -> 0.21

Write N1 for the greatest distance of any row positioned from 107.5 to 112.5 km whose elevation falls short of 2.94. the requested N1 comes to 111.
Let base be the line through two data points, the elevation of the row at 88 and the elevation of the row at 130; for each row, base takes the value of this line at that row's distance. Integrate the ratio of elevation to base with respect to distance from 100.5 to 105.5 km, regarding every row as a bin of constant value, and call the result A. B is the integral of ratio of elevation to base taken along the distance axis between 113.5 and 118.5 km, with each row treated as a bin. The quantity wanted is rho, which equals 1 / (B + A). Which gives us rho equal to 0.105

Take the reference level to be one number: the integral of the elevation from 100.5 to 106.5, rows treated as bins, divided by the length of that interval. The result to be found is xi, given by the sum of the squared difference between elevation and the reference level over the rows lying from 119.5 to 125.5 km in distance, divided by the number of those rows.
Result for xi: 0.0283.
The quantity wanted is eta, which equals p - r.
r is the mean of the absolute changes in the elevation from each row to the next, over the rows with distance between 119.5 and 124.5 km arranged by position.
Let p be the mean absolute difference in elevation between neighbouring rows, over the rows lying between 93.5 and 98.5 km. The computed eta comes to 0.09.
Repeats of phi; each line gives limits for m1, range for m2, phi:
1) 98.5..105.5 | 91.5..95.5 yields 0.03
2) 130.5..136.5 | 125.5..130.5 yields -0.06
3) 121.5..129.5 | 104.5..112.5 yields 0.02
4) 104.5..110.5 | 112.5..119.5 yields 0.08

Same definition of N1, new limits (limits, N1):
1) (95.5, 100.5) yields 100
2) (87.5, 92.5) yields 92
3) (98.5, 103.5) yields 102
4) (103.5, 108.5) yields 107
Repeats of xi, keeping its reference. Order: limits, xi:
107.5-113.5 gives 0.0068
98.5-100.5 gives 0.0320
